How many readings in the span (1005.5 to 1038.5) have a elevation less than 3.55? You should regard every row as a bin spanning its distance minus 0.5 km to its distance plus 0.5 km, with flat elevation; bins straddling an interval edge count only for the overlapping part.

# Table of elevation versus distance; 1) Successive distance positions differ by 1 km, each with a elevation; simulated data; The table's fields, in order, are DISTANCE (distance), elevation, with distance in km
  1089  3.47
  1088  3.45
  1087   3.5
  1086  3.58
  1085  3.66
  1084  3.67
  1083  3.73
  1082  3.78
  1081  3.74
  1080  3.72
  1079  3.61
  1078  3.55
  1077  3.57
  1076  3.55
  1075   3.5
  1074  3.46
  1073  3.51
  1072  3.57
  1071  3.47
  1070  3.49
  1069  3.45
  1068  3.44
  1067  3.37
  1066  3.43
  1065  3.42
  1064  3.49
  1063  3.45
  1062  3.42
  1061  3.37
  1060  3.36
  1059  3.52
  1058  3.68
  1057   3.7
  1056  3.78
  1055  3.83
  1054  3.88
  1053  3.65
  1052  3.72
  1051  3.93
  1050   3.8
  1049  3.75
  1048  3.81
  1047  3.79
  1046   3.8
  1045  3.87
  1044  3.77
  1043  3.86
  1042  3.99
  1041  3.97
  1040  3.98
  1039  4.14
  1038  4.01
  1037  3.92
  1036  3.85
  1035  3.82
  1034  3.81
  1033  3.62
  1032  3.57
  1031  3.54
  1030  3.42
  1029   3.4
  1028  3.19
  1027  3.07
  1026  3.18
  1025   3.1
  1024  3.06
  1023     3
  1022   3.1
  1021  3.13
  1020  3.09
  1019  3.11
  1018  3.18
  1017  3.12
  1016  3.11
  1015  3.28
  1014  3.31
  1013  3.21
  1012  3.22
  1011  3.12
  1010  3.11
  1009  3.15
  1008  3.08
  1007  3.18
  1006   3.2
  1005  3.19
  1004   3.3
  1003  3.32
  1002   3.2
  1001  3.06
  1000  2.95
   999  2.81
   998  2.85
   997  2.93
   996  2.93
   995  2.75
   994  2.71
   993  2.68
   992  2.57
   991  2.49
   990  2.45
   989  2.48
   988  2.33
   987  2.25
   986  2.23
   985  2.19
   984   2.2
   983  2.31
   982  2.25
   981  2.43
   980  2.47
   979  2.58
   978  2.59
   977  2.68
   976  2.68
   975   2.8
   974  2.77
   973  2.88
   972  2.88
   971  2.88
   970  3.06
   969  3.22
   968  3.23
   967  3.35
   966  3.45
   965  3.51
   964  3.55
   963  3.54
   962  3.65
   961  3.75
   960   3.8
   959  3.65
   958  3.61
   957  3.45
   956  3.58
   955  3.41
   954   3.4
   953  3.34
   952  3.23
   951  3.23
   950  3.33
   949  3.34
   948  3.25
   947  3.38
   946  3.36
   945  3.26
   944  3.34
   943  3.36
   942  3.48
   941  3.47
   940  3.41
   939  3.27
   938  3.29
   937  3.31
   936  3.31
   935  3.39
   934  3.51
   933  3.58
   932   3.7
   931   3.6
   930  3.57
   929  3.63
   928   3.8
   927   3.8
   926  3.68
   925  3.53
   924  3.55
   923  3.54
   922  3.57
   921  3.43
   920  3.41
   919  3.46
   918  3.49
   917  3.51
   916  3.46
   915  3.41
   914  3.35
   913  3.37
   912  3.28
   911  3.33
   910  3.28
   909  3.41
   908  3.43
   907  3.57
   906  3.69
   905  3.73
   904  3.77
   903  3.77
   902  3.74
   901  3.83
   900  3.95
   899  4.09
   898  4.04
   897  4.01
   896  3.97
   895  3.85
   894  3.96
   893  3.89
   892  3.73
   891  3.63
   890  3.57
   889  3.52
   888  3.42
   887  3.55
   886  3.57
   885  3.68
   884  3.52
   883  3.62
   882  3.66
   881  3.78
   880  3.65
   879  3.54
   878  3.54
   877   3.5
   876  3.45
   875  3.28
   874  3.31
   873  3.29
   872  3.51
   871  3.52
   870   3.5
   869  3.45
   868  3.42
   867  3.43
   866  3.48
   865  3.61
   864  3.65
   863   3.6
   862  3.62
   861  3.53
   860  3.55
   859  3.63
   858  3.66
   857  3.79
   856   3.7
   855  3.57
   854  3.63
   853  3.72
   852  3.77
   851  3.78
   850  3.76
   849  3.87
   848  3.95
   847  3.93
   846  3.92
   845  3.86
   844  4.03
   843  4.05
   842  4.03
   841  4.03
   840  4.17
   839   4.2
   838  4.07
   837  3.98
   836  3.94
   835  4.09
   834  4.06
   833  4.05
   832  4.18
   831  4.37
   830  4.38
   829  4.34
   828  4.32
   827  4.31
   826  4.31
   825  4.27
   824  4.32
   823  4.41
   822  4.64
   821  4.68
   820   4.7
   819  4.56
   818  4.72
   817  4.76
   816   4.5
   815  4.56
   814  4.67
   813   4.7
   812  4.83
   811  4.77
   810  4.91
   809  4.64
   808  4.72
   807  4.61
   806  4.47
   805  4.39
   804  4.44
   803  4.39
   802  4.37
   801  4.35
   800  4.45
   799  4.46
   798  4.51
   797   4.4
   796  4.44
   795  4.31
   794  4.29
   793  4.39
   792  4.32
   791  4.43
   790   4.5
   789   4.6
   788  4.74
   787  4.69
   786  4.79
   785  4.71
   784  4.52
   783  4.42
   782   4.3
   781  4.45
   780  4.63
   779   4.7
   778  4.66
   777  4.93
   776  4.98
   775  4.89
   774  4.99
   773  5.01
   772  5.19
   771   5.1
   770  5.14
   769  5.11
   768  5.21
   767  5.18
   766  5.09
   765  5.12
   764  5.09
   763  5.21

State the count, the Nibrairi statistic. 26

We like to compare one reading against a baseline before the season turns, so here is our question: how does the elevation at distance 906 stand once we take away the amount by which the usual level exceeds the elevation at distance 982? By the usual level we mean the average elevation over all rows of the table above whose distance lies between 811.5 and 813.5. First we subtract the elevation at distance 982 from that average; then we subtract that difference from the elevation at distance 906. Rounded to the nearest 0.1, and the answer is 1.2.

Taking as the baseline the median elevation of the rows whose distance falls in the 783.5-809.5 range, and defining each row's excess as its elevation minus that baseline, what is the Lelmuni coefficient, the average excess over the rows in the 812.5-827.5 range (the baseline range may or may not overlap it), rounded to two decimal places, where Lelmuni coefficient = 0.09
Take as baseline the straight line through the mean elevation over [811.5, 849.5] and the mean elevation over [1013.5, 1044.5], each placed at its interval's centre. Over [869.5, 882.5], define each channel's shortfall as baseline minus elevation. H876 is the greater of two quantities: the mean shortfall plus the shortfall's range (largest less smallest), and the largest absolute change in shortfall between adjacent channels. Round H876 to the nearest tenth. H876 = 1.1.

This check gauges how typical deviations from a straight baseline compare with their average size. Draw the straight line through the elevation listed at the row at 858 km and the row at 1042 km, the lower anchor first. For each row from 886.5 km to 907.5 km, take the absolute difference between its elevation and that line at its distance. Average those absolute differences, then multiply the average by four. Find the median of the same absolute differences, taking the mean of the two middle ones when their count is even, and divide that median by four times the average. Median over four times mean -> 0.264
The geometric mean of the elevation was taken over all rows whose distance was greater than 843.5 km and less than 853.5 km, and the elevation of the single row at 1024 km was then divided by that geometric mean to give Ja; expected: 0.79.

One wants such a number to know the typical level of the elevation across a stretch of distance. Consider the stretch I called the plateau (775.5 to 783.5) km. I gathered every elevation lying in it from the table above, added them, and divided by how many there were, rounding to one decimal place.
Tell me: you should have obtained 4.6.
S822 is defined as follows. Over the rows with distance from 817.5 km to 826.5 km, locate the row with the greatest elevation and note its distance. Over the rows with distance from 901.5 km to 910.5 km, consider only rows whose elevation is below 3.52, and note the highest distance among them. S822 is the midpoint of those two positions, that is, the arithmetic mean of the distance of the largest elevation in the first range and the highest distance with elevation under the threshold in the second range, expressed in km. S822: 864.0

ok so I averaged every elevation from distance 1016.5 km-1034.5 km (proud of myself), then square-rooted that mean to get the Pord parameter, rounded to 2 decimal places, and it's 1.81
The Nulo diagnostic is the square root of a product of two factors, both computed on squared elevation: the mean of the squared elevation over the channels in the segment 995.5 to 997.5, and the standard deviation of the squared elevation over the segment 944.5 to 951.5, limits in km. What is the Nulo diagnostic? 1.8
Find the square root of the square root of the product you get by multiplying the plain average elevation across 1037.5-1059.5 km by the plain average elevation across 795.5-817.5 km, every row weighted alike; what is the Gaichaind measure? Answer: 2.04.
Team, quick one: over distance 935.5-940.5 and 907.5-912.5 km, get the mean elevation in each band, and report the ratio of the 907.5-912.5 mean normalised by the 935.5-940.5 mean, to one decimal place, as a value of 1.0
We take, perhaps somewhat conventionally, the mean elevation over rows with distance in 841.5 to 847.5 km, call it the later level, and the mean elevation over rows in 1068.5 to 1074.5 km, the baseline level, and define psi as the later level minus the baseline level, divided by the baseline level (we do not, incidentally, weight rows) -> 0.14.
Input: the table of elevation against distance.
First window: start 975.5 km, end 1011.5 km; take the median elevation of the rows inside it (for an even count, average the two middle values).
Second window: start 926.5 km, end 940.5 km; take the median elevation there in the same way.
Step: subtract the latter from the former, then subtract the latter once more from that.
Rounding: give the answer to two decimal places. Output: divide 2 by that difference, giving -0.46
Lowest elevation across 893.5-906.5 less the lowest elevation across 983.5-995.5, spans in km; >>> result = 1.5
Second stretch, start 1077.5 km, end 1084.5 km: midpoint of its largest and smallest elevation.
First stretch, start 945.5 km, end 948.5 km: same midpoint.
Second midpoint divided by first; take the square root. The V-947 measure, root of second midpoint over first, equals 1.05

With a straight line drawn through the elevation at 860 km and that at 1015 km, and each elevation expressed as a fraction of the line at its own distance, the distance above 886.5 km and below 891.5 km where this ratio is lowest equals 888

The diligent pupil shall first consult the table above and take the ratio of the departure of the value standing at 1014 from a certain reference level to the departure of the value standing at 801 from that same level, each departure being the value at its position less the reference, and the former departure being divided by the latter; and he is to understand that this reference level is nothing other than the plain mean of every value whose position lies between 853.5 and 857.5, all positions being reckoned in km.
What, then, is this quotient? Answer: -0.5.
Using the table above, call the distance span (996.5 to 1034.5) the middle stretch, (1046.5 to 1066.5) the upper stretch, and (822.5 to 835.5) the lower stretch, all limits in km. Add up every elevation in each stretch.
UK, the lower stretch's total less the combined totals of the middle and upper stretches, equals -139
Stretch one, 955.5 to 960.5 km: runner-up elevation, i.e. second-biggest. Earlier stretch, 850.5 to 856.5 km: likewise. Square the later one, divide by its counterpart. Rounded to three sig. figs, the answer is 3.53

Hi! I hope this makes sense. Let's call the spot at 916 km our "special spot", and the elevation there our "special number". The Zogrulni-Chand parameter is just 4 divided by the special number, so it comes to 1.16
